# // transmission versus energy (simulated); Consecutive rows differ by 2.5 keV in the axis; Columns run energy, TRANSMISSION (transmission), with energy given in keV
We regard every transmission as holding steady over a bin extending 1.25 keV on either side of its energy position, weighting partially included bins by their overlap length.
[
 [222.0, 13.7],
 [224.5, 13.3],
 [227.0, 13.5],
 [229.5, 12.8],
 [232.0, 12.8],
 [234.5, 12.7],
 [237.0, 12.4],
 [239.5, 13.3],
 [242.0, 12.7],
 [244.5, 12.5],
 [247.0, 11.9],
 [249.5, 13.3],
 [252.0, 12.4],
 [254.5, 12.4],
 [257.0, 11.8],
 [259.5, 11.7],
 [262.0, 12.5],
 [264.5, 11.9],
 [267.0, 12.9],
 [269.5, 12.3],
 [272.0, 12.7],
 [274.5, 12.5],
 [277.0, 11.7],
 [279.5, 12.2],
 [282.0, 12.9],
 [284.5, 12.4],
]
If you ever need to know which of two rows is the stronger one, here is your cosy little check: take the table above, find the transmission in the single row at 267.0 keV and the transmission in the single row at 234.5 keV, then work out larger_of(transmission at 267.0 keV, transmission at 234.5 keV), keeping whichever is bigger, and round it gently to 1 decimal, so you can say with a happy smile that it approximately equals 12.9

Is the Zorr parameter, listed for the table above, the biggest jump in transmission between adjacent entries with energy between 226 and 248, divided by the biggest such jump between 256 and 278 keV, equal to 0.90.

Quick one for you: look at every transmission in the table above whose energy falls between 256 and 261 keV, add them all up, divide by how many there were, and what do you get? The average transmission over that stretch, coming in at 11.8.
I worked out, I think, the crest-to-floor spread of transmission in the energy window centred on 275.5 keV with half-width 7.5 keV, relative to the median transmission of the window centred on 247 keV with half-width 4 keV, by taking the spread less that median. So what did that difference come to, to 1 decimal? -11.3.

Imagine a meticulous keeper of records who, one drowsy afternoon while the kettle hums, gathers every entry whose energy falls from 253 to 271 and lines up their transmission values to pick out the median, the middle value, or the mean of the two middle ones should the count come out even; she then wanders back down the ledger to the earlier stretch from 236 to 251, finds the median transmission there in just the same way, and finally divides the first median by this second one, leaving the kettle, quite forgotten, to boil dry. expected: 0.976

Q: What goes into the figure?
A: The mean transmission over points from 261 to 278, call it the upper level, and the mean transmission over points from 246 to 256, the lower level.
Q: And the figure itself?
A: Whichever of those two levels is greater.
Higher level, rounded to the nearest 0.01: 12.50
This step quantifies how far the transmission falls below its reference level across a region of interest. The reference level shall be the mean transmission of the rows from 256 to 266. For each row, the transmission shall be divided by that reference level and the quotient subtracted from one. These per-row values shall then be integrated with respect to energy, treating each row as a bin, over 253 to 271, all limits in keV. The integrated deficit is -0.3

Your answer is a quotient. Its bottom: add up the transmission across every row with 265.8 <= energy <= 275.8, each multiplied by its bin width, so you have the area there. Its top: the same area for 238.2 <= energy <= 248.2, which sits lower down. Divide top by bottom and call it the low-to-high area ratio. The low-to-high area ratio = 1.00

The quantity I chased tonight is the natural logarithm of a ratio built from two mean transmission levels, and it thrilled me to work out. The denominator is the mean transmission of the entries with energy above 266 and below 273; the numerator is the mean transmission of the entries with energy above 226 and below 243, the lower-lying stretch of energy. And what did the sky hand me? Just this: 0.020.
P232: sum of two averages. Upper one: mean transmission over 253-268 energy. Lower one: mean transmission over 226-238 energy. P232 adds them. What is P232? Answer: 25.0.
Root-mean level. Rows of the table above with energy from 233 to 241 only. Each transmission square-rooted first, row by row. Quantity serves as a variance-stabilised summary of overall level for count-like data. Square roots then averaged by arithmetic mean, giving 3.577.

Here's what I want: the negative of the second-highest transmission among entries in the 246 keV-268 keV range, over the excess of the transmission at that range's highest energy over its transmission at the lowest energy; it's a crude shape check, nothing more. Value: -13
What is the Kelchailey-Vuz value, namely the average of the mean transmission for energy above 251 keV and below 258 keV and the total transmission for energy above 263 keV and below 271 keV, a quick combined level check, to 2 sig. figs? 25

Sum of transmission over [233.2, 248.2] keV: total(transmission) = 75.5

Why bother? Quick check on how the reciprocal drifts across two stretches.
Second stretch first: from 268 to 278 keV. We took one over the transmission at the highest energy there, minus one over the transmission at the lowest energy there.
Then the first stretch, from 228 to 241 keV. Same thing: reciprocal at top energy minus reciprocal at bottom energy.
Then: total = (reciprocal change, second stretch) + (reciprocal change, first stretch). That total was 0.001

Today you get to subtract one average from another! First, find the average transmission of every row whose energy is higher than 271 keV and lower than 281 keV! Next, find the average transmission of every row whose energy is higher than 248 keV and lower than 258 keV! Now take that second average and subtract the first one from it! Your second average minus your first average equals 0.20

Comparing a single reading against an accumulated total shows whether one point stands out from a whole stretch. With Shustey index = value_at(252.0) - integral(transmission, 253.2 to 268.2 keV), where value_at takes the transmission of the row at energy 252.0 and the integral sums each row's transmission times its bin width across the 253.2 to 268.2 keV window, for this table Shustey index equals -171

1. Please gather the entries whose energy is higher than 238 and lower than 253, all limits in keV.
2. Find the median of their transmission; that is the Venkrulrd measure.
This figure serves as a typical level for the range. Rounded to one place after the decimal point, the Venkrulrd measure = 12.6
